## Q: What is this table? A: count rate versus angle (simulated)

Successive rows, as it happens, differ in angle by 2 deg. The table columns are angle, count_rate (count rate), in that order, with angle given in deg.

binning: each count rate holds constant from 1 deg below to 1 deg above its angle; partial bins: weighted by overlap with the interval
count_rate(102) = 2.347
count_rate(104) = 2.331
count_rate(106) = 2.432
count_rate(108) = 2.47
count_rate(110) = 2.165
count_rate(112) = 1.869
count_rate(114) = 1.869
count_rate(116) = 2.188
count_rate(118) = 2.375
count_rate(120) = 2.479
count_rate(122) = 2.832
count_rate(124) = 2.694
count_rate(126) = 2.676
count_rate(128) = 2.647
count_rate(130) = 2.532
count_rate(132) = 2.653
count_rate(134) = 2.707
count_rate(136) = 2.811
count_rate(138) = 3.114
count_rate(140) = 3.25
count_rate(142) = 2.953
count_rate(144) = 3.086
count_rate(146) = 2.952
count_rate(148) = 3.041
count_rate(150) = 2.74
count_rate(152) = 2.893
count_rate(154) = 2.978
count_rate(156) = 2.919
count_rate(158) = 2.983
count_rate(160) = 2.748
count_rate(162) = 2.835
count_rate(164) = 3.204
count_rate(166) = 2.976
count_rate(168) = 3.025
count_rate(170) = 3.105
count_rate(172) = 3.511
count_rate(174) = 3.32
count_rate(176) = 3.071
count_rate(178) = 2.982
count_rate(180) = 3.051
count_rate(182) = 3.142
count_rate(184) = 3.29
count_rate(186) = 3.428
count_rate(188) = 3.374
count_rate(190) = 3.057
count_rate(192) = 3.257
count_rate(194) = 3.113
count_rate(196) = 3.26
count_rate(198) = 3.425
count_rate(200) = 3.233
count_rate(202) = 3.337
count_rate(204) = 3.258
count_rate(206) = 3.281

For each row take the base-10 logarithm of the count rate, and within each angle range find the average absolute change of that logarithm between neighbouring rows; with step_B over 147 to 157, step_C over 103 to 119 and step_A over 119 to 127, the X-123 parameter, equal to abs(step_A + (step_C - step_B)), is 0.041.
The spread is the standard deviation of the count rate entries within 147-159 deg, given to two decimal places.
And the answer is 0.10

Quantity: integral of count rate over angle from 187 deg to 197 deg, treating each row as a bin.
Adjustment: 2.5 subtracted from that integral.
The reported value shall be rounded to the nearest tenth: 29.6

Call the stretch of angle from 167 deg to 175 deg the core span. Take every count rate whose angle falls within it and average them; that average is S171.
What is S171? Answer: 3.24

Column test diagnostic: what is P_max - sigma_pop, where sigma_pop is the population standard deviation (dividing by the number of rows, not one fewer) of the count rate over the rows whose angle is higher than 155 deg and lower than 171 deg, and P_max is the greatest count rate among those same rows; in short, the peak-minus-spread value 3.07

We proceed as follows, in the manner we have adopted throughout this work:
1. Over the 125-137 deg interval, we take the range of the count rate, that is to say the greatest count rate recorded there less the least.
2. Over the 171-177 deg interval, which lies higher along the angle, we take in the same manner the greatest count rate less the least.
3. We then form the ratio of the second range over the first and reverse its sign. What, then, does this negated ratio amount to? -1.6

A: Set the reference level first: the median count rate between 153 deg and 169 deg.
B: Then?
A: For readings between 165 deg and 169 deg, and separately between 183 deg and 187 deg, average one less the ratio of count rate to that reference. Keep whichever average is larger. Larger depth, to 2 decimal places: -0.01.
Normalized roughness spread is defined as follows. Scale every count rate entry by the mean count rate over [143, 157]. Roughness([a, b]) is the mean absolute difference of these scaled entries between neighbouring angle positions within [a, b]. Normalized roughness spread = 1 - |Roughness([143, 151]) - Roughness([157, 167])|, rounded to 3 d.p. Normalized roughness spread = 0.981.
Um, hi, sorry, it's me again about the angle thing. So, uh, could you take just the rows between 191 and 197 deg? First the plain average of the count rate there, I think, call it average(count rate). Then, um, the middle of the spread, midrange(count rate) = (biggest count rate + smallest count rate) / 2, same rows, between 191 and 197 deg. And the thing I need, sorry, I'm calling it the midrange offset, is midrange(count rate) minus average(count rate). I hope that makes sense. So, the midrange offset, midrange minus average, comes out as -0.02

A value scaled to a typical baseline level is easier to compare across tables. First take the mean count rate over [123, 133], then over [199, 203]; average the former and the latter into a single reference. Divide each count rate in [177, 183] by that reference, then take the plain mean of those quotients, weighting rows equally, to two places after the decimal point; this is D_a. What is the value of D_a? 1.03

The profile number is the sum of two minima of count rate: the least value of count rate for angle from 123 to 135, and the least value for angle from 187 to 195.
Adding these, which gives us 5.59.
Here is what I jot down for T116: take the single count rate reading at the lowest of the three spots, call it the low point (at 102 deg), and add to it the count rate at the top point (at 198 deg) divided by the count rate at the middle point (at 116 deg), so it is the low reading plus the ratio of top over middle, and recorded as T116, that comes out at 3.9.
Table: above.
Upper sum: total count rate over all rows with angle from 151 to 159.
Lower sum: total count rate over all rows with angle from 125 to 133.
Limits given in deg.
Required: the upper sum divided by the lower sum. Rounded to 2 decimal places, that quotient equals 1.12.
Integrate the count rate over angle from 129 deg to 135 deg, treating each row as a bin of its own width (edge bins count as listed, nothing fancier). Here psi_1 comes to 16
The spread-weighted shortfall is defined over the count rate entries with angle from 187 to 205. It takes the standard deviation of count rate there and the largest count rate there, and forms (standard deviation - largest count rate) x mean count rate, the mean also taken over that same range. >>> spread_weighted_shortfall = -10.8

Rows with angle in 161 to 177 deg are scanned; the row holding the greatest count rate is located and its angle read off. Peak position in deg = 172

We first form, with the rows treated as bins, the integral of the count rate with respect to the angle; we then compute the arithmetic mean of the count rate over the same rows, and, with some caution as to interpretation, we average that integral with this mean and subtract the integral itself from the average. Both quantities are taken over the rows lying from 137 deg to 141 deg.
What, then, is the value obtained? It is -4.77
